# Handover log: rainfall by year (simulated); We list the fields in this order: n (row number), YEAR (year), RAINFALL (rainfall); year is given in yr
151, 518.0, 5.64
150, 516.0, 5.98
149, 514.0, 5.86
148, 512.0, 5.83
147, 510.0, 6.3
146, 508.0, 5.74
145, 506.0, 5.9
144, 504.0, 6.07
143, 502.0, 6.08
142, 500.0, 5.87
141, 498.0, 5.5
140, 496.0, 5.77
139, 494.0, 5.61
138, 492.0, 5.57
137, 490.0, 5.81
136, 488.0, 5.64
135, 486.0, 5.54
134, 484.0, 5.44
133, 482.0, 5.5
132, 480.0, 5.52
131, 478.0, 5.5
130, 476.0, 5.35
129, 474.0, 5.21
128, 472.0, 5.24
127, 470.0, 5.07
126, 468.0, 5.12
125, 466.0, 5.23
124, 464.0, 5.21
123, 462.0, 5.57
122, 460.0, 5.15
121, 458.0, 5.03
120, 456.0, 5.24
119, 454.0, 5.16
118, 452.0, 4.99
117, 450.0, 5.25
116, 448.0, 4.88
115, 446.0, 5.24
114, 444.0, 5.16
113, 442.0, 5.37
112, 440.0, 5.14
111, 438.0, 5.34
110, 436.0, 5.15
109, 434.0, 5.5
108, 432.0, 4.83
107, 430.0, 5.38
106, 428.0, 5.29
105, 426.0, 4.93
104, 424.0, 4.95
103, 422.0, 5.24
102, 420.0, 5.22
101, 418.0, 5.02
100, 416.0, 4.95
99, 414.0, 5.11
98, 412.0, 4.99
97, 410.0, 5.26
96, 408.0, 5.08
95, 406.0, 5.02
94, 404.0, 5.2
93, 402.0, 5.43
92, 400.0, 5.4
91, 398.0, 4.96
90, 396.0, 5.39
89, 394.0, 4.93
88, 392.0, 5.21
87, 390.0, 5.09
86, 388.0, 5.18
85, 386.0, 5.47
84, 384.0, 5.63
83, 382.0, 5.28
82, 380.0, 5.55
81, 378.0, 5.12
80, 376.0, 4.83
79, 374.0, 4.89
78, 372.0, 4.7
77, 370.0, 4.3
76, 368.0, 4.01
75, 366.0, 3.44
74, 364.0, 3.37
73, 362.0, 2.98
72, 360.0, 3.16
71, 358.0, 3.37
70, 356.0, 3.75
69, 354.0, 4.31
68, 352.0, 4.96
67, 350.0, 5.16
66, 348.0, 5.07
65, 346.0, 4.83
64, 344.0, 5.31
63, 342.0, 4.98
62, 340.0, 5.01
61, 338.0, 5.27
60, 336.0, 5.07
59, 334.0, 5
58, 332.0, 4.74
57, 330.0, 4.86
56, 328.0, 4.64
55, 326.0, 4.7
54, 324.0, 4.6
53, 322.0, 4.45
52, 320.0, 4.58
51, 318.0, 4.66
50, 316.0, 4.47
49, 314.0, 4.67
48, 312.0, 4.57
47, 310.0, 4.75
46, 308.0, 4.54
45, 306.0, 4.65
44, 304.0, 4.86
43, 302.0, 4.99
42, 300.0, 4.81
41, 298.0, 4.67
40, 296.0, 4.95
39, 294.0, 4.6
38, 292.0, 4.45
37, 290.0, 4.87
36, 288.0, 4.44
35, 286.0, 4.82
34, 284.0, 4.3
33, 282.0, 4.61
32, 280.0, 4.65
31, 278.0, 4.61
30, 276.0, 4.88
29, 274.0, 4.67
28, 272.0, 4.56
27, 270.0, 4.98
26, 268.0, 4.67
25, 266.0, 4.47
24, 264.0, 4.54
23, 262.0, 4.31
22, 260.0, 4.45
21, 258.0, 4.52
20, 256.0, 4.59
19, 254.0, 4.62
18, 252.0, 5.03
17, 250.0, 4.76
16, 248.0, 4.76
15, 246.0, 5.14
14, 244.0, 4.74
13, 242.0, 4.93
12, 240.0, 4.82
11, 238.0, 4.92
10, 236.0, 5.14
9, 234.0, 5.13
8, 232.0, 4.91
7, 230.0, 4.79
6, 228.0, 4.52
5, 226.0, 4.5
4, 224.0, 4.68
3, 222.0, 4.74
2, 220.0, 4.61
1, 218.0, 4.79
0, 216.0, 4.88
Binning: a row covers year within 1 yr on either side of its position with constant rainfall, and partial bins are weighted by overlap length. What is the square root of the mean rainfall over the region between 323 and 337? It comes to 2.19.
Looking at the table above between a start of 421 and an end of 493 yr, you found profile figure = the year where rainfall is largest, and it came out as 490.0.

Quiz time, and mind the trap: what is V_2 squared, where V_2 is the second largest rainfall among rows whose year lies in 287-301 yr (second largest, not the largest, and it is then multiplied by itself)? 24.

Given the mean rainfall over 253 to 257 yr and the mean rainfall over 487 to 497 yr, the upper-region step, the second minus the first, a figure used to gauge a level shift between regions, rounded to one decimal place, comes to 1.1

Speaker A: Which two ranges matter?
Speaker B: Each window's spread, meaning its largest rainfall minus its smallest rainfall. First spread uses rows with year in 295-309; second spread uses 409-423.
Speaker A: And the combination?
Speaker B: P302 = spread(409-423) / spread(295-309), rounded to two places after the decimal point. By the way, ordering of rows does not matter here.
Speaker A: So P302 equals 0.69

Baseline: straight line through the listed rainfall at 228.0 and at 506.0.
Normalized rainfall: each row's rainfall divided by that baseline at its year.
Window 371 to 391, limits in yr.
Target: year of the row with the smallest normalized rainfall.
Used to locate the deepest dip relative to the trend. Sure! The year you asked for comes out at 372.0 yr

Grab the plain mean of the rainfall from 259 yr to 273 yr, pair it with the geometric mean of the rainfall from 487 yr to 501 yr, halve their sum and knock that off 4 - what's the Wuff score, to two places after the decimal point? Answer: -1.12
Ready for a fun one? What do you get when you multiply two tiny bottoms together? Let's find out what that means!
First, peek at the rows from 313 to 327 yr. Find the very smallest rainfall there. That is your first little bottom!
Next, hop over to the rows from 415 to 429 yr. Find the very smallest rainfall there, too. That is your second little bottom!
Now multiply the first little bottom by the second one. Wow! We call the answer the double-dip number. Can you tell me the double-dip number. 21.9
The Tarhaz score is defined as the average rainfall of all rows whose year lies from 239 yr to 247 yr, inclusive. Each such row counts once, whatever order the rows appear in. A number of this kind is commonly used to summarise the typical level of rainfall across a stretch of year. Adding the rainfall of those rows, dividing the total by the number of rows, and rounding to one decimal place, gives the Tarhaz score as 4.9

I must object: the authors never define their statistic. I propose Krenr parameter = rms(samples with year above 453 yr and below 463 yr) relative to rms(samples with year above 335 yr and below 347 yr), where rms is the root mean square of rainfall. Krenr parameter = 1.03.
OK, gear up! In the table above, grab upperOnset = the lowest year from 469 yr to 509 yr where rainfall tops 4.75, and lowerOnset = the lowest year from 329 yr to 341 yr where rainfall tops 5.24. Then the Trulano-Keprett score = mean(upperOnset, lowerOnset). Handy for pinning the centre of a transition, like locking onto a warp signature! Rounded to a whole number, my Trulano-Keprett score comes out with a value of 404 yr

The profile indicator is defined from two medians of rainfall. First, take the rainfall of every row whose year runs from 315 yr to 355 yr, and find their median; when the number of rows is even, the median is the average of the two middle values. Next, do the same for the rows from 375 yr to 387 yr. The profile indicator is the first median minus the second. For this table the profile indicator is -0.53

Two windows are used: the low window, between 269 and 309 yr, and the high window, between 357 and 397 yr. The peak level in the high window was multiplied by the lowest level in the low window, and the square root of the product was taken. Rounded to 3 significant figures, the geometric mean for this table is 4.92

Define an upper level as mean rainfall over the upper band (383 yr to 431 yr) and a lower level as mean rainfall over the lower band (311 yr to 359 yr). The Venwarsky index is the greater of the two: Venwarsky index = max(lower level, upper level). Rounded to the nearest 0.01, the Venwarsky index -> 5.18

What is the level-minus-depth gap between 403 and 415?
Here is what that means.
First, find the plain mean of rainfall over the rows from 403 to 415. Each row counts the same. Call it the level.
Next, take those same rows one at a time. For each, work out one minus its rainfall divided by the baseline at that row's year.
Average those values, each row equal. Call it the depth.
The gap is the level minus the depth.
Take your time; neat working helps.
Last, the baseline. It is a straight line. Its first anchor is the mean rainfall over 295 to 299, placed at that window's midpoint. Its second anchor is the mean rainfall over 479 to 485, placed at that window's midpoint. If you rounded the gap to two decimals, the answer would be 5.09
